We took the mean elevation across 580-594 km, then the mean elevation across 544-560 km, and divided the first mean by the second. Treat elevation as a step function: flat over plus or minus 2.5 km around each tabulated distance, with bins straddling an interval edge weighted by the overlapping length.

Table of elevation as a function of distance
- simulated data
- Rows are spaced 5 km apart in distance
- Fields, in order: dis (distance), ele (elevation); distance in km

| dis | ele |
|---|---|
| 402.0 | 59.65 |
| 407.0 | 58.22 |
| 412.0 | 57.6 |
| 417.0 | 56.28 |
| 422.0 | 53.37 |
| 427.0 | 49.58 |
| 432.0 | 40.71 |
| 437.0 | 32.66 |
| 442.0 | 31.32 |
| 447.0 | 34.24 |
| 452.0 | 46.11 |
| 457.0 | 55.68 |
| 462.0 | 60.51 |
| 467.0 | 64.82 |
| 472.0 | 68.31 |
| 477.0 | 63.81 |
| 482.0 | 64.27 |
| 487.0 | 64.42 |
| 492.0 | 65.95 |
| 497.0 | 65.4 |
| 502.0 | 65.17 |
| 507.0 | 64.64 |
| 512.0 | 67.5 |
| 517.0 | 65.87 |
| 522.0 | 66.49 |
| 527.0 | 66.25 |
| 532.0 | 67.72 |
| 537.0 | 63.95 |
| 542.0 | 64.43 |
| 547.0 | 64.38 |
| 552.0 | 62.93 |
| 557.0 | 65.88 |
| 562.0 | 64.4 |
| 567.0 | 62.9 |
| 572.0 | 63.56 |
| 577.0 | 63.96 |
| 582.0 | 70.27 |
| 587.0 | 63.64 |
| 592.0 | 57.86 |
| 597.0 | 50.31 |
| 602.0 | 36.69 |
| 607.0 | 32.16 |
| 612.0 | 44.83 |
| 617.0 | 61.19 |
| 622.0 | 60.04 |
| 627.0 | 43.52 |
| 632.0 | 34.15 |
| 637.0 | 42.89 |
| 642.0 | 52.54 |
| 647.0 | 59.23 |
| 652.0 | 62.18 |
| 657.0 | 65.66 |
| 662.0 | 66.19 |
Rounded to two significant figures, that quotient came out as 0.99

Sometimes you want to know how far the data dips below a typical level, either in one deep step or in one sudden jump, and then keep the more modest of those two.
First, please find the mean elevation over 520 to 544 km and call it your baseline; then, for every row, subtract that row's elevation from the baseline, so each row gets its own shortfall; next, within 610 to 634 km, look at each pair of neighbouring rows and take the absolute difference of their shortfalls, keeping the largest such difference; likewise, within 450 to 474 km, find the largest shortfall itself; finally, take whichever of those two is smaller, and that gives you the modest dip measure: 17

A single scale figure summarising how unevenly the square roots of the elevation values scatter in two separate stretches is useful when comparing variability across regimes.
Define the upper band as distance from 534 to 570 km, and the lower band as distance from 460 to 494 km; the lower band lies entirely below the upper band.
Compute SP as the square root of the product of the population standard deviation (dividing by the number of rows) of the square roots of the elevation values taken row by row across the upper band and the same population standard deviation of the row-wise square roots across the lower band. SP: 0.09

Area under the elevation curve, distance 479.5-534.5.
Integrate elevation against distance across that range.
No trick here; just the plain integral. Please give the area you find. 3618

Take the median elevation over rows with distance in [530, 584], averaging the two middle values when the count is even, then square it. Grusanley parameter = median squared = 4145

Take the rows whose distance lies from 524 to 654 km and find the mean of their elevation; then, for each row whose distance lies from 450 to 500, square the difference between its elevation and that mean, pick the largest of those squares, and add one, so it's 129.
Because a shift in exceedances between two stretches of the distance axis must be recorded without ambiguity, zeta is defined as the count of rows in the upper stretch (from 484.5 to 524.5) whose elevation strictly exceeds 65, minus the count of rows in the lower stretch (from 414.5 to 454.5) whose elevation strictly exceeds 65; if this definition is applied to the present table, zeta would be 6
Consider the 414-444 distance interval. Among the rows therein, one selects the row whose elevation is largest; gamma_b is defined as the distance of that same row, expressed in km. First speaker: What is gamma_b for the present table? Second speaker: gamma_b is 417.0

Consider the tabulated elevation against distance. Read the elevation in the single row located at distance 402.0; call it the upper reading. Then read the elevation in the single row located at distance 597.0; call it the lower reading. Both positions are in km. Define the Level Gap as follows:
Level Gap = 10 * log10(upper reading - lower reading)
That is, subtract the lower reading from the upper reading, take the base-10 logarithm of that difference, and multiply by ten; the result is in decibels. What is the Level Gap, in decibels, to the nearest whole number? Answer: 10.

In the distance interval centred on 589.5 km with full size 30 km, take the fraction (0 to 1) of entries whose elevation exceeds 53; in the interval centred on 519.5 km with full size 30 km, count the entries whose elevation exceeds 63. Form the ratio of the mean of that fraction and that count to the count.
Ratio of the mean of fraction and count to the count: 0.556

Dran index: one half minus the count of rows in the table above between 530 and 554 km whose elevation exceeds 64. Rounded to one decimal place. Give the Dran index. -2.5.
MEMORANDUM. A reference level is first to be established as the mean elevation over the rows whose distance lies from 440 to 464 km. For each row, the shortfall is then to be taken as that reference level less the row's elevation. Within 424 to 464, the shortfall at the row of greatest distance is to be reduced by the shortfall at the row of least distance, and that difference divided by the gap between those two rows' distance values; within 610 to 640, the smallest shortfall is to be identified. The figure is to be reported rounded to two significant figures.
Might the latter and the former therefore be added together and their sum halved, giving -8.0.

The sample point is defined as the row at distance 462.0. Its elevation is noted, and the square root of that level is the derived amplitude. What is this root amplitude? 7.78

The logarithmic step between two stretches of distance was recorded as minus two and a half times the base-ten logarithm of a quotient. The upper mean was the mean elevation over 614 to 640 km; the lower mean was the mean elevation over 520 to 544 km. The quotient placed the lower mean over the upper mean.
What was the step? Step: -0.33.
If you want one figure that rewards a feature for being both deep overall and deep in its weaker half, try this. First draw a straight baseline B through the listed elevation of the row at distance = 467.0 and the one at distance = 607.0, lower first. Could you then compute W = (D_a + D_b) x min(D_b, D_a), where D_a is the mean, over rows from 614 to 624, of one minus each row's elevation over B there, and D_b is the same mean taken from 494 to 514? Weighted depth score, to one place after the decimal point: 1.3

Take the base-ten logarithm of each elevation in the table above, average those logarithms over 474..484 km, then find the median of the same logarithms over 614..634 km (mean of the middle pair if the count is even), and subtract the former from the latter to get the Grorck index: -0.10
